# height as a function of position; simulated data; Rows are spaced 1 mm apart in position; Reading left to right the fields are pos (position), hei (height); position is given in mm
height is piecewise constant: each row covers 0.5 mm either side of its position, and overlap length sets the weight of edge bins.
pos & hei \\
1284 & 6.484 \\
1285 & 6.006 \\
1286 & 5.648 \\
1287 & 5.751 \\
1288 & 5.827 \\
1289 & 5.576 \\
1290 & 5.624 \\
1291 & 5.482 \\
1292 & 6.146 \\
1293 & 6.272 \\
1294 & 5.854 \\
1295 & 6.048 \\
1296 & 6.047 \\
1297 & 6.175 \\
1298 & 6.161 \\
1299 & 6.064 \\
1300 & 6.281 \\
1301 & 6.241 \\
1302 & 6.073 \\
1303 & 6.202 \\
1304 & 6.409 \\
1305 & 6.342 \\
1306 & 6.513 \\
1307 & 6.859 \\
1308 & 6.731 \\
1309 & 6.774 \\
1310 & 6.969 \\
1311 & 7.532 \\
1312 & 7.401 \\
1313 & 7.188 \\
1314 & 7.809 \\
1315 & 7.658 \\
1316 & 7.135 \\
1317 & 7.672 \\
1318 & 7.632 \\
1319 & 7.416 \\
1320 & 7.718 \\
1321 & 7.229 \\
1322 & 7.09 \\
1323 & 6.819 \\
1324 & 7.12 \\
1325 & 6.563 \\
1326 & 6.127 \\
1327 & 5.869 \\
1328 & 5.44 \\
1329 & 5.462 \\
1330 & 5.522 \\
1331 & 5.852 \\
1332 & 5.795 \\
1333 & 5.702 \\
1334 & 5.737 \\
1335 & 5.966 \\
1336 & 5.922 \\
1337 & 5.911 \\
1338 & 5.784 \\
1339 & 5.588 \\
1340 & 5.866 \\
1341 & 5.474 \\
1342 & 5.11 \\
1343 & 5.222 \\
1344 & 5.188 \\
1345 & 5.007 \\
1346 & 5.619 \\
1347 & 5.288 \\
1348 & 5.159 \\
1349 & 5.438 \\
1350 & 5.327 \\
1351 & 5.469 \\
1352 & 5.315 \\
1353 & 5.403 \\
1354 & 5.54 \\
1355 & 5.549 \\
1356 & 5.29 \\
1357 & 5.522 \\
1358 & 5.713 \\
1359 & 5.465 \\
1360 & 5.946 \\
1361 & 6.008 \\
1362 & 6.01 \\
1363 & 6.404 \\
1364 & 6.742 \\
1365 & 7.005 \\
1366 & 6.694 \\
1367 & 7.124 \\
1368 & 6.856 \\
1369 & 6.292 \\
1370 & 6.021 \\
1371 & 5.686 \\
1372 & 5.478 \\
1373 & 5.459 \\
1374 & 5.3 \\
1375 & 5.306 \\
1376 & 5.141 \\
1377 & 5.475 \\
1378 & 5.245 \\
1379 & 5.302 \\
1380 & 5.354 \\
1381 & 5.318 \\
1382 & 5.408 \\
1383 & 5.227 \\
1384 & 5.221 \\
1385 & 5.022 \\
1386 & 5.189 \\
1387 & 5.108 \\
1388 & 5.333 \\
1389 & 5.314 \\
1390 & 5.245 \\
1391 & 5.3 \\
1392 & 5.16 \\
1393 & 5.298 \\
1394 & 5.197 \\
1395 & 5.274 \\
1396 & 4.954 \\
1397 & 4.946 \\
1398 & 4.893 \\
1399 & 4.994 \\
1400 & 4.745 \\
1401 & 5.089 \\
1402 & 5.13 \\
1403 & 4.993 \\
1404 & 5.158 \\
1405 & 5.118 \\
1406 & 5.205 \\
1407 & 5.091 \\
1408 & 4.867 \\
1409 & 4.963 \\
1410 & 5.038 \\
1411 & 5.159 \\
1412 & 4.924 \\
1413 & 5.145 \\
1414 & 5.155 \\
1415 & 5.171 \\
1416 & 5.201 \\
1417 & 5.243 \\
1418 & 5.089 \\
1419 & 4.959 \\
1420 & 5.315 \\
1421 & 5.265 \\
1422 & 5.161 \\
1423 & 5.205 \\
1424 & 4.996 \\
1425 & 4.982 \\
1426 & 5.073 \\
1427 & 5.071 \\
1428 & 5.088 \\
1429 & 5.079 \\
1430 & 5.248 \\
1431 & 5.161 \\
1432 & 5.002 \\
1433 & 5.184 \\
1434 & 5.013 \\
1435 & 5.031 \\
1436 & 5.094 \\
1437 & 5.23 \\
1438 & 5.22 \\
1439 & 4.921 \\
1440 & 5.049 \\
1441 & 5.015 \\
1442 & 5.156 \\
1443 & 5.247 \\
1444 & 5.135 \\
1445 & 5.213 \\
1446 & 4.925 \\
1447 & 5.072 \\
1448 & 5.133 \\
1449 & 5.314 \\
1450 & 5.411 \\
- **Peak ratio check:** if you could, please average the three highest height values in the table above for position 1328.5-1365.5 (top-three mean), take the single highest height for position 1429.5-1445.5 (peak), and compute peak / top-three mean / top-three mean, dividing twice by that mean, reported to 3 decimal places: 0.116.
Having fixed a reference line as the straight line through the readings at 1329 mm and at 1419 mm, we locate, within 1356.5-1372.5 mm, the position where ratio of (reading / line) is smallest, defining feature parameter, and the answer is 1359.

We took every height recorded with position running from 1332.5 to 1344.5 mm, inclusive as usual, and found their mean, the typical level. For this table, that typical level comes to 5.6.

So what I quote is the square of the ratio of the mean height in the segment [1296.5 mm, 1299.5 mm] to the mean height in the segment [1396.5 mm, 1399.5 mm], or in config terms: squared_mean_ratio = 1.54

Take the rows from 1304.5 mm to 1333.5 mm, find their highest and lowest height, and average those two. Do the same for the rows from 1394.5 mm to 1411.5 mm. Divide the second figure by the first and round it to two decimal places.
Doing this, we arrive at 0.76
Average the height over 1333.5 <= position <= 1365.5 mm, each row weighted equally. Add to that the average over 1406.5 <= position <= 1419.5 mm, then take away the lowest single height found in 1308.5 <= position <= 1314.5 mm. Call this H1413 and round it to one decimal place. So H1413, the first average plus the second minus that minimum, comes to 4.0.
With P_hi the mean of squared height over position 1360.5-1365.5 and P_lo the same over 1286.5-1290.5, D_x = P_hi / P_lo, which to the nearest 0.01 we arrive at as 1.28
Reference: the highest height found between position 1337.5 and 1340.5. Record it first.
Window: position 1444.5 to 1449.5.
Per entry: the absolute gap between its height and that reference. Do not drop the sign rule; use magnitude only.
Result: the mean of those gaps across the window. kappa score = 0.73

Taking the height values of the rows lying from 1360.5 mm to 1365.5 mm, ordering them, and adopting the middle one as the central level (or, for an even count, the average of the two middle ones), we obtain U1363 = 6.4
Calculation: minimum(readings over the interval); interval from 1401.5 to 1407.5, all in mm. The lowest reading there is 4.993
